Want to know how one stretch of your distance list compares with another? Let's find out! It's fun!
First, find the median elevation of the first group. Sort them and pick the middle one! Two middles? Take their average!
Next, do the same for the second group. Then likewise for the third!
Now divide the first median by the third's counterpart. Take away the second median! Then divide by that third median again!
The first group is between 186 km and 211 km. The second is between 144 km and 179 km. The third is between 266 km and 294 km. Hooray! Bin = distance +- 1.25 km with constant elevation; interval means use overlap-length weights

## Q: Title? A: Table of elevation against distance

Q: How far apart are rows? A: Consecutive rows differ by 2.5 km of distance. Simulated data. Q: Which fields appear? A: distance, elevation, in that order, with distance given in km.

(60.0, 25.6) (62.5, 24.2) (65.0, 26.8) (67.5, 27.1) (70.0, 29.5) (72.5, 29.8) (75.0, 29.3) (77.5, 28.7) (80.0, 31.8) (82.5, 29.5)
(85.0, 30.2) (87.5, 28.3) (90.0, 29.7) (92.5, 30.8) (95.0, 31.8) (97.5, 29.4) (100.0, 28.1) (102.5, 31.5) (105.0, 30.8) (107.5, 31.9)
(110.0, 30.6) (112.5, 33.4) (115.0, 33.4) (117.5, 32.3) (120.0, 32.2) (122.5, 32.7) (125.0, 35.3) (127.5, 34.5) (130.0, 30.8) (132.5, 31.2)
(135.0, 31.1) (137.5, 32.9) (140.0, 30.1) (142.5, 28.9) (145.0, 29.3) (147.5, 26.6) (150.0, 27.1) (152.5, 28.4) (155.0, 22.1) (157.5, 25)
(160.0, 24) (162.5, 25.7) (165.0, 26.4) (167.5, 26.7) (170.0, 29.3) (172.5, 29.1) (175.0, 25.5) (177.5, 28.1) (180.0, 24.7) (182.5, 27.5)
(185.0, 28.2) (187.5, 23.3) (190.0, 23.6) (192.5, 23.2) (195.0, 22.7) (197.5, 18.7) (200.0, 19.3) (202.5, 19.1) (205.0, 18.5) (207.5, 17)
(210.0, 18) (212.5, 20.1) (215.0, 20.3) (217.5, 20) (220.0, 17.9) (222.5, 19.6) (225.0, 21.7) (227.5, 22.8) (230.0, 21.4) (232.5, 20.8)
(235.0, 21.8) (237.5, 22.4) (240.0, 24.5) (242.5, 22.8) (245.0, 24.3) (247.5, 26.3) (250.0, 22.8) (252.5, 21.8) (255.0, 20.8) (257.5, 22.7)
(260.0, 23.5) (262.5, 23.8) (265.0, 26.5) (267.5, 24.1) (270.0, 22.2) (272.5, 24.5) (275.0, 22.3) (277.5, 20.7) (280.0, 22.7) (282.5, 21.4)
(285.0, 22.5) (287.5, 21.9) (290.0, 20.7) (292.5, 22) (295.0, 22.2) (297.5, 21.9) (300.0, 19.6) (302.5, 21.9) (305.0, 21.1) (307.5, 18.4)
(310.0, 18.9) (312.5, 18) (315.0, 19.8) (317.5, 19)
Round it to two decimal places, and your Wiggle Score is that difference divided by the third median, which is -1.16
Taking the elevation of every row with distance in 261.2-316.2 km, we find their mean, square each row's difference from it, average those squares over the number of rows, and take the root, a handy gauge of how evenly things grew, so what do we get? 1.98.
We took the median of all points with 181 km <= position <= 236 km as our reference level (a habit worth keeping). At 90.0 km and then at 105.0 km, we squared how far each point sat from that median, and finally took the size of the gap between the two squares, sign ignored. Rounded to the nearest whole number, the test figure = 21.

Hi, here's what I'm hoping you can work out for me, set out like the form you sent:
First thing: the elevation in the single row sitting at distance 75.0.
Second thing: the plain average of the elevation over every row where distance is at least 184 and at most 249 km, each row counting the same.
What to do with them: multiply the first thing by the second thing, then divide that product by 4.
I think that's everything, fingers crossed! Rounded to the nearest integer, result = 157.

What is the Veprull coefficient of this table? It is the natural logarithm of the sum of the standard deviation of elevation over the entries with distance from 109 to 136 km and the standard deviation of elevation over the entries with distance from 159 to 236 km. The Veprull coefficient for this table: 1.6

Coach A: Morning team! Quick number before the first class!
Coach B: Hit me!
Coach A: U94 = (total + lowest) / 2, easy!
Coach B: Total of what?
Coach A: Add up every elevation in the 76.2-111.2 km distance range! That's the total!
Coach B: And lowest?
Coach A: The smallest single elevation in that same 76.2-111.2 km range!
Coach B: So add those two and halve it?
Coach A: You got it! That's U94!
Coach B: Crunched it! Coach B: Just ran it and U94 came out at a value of 226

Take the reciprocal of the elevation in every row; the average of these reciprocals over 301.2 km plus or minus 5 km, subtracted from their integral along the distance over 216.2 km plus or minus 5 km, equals 0.465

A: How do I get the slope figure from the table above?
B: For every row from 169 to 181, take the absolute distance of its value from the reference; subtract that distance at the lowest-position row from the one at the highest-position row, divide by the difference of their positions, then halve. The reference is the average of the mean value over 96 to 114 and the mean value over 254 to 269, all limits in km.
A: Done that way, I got 0.02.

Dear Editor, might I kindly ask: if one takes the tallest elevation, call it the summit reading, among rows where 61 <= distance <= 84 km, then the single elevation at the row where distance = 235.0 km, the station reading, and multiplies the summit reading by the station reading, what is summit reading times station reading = 693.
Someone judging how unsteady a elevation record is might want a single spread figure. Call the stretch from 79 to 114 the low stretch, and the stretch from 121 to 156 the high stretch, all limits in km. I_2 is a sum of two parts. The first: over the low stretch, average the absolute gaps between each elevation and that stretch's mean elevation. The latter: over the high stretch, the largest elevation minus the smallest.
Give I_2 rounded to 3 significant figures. 14.4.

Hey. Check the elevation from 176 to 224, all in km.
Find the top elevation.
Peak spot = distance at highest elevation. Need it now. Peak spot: 185.0 km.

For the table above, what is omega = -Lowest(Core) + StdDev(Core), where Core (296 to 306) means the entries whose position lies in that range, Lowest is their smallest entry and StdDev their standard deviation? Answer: -19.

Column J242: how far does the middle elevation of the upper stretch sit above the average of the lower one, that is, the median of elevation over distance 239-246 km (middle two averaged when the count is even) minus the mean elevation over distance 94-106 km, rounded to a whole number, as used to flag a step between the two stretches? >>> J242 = -6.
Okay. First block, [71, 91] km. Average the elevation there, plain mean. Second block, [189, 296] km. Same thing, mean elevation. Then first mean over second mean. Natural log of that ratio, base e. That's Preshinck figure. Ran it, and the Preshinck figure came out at 0.31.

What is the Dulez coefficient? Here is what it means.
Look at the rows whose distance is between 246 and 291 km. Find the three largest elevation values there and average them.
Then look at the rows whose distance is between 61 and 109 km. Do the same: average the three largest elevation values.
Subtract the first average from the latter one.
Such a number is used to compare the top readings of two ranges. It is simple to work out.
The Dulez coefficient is 6.1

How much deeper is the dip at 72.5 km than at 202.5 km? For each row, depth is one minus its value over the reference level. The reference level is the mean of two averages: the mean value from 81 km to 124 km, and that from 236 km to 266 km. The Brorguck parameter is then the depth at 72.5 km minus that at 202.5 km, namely -0.39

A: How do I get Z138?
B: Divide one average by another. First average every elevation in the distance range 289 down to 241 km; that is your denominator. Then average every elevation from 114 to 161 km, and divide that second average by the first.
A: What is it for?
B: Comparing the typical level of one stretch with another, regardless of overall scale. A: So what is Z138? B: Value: 1.30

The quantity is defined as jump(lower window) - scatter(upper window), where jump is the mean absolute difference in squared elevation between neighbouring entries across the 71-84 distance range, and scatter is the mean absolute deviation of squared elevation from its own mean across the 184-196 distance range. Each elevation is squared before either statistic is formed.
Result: 16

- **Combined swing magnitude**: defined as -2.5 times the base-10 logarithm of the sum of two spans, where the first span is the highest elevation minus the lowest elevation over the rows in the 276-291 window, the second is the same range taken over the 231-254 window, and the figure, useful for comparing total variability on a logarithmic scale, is -2.19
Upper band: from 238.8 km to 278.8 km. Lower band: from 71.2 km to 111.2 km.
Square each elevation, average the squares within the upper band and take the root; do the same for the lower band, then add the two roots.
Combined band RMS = 53.6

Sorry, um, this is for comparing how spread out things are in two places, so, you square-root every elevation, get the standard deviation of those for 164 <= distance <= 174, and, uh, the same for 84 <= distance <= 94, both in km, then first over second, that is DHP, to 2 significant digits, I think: 1.5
